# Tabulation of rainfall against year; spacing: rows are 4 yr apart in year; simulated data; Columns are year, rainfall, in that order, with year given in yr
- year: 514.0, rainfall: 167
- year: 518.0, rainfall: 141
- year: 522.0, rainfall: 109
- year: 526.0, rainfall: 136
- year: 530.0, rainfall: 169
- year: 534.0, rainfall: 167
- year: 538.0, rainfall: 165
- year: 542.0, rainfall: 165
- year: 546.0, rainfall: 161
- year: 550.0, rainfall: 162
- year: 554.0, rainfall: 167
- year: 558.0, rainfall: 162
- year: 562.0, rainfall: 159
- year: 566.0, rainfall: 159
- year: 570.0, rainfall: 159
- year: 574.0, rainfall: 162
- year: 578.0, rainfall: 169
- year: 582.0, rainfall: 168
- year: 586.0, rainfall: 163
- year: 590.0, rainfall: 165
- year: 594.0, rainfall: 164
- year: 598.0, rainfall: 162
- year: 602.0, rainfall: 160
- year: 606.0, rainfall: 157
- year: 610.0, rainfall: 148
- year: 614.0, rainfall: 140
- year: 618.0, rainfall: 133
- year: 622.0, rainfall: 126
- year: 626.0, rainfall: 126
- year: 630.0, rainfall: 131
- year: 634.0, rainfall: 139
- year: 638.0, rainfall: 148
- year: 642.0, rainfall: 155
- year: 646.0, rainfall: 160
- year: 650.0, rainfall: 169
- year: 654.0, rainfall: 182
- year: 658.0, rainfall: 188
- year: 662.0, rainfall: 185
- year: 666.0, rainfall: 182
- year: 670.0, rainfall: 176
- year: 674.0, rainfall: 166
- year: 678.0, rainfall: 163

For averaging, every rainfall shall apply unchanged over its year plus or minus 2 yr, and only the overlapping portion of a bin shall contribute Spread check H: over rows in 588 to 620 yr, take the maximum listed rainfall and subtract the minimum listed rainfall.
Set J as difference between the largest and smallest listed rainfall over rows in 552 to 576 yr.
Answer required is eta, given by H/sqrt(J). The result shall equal 11.3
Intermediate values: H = 32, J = 8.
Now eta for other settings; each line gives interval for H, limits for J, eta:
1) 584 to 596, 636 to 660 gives 0.3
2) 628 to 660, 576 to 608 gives 16.5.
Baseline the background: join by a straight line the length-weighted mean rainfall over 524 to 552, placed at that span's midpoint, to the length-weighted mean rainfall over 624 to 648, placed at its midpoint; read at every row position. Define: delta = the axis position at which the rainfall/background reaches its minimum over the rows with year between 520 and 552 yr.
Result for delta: 522.0 yr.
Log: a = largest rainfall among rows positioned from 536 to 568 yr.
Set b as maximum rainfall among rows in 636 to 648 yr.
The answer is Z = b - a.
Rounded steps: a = 167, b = 160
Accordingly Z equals -7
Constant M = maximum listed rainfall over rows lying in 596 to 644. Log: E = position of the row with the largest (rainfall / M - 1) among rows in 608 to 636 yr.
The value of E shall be 610.0 yr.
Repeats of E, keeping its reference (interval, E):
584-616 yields 590.0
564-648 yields 578.0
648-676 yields 658.0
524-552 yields 530.0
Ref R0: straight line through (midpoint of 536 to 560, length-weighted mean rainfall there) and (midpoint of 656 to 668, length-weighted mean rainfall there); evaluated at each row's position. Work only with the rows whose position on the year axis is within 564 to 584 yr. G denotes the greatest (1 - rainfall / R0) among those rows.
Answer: 0.05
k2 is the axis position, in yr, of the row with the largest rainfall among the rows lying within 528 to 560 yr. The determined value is 530.0 yr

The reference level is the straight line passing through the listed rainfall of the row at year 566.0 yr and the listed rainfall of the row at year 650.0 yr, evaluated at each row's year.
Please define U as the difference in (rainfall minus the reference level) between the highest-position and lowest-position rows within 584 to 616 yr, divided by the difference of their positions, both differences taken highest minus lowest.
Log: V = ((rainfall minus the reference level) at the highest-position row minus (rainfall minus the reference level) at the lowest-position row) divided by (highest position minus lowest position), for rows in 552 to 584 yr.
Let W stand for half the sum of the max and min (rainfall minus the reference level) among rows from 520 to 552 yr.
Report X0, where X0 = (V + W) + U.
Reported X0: -16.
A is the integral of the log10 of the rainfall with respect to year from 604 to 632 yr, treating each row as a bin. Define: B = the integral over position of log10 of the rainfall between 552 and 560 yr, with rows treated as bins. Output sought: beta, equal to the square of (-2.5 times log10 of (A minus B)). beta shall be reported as 16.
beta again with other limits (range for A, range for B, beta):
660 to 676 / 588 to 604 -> 0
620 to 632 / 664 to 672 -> 5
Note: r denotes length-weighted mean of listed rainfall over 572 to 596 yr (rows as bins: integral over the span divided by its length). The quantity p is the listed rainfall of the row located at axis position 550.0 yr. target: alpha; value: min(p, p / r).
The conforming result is 0.98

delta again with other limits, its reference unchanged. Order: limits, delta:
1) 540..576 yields 546.0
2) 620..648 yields 622.0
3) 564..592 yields 566.0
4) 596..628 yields 622.0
